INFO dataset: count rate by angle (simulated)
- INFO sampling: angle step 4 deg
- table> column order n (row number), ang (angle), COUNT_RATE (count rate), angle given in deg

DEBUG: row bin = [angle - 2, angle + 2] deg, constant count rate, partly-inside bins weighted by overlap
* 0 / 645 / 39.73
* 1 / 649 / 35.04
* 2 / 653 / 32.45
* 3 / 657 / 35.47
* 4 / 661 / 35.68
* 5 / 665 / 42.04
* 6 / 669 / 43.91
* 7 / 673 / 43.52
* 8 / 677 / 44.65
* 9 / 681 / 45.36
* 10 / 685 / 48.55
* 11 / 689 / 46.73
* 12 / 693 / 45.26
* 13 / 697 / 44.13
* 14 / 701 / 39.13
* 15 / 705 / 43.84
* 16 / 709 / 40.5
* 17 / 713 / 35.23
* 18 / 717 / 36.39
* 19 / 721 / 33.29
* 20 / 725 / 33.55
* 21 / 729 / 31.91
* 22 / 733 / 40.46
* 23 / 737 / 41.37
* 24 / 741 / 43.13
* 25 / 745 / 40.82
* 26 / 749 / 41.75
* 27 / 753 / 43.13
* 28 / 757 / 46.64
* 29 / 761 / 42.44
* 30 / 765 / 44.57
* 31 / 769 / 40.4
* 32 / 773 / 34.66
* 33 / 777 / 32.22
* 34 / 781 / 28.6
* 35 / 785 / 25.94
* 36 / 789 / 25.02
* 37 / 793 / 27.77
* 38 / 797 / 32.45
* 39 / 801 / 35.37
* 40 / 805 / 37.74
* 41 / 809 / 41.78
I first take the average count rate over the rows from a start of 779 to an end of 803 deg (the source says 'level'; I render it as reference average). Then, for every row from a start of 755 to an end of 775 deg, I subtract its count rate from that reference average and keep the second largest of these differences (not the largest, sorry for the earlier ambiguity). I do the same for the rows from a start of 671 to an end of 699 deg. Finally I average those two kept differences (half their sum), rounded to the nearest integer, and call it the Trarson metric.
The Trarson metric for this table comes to -13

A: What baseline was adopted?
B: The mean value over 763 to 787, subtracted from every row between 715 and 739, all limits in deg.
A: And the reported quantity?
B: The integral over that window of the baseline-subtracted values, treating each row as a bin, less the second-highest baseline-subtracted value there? 36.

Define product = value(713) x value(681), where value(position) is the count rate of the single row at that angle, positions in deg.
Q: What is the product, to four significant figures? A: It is 1598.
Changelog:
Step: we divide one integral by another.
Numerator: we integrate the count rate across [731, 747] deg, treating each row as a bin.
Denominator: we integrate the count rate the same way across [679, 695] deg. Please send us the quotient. 0.89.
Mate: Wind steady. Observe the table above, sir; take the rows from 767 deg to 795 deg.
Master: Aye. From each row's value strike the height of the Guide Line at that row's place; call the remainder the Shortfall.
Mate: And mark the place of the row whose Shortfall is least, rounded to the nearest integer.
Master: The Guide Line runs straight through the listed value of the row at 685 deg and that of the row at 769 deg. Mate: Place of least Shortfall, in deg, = 789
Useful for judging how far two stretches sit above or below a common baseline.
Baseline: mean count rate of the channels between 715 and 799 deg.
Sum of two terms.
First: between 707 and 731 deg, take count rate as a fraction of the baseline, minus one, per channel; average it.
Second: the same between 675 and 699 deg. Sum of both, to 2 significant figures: 0.22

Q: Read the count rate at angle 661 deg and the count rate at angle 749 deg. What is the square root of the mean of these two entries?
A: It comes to 6.22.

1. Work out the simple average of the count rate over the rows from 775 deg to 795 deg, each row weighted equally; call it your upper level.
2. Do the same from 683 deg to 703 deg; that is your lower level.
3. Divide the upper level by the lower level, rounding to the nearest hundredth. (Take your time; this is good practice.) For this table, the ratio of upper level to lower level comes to 0.62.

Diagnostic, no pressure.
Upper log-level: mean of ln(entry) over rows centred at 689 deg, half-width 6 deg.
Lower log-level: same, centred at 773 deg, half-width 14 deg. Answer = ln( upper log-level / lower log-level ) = 0.08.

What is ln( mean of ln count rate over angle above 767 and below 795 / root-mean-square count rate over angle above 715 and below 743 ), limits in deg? -2.39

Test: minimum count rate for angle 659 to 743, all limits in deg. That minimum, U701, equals 31.91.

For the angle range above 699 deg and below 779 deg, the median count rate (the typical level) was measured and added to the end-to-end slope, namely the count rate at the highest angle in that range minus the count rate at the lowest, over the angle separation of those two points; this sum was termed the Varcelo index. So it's 40.4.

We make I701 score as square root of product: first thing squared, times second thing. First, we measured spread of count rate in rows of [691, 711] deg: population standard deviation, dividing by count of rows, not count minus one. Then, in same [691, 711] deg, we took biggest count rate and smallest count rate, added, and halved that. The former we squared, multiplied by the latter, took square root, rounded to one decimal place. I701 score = 15.2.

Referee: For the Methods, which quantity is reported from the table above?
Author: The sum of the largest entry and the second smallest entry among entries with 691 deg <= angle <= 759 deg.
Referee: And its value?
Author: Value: 80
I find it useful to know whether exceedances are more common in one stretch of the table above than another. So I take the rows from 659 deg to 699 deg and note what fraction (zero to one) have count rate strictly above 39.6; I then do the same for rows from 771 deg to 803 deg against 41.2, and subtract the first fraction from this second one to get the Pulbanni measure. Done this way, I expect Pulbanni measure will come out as -0.9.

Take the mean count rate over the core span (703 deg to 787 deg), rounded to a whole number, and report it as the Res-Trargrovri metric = 38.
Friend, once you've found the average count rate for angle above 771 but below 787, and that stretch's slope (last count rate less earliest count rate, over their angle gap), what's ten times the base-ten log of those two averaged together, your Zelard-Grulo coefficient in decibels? 11.7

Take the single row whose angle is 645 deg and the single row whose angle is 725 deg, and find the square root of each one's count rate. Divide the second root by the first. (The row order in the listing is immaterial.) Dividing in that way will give 0.92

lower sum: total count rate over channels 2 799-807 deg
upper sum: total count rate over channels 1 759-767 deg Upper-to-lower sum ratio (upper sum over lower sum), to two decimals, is 1.19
